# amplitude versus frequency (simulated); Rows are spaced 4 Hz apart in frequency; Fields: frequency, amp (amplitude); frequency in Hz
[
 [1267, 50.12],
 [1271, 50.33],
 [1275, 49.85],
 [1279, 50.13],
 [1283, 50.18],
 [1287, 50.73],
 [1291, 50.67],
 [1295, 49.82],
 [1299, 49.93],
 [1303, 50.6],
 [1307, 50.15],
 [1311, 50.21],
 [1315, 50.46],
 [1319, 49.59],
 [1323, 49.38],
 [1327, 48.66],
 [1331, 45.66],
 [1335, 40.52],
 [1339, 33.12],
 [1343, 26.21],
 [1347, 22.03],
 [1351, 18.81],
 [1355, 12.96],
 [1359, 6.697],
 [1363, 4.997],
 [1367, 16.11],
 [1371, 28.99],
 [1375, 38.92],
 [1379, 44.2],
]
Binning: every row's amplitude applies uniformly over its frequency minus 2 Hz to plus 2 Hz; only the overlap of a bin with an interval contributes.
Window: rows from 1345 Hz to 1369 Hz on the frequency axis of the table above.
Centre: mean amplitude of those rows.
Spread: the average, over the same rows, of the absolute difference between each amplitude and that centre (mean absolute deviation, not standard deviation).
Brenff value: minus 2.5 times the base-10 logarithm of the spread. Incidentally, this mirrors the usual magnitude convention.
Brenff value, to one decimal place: -1.8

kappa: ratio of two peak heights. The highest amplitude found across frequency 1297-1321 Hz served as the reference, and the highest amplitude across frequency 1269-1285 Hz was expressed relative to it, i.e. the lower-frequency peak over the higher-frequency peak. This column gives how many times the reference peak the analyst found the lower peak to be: 0.99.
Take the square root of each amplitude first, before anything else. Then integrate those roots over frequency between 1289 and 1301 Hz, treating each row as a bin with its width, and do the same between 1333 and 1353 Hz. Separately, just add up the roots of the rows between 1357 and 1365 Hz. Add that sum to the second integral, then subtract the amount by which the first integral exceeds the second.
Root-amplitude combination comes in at 130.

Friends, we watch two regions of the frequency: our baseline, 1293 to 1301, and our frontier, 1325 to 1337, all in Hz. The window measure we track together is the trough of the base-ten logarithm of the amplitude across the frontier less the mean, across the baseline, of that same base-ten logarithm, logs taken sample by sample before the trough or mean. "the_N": -0.1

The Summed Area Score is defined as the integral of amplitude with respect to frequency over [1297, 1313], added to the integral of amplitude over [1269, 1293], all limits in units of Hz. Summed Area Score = 2011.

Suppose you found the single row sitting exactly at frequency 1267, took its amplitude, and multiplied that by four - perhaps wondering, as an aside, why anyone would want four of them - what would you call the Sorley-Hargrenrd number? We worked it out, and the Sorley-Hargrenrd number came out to 200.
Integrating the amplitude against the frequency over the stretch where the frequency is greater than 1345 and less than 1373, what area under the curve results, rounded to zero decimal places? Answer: 442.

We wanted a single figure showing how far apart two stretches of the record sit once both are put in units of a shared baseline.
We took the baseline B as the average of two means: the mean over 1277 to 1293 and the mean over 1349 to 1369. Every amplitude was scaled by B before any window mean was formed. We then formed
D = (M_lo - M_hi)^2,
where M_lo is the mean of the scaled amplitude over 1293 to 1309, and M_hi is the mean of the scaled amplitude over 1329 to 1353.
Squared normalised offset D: 0.37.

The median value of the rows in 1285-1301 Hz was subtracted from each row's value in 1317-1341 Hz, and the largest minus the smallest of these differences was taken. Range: 16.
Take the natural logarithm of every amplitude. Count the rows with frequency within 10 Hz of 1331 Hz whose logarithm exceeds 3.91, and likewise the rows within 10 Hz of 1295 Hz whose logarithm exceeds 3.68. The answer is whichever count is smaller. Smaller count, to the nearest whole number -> 0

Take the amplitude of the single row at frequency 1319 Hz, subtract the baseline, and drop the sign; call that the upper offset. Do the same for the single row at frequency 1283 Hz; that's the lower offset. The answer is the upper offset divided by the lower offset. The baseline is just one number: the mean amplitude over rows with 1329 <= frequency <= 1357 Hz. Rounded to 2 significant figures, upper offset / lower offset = 0.97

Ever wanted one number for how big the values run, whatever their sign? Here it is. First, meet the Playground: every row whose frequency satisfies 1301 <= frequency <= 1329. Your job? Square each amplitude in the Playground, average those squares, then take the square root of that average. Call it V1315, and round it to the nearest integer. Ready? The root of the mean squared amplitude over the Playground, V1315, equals 50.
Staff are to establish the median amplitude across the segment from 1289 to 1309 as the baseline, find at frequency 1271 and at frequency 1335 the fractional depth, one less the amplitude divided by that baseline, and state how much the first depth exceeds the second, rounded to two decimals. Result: -0.20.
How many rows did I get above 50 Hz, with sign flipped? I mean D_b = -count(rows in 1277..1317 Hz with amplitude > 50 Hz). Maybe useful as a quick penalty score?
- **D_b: -8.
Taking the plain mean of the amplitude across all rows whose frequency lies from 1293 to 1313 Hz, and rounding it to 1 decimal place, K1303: 50.1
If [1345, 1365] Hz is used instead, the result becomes 13.1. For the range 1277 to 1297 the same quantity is 50.3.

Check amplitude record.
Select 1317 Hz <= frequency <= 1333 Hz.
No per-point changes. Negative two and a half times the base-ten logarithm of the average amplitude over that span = -4.21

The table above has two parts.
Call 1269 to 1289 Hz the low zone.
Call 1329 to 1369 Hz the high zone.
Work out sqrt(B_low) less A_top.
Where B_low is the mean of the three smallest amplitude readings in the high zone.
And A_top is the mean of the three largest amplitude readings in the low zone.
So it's -47.5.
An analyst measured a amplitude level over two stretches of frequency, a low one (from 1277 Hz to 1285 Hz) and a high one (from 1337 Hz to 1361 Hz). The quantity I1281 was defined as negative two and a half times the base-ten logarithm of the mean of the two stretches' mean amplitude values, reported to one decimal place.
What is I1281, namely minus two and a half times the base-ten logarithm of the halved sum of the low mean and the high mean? -3.9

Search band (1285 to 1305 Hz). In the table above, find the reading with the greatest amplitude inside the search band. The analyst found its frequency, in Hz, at 1287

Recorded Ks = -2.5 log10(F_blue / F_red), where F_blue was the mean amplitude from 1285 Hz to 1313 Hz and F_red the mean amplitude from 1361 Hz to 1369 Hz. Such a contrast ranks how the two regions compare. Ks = -1.7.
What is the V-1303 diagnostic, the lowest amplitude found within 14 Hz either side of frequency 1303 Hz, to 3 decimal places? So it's 49.820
